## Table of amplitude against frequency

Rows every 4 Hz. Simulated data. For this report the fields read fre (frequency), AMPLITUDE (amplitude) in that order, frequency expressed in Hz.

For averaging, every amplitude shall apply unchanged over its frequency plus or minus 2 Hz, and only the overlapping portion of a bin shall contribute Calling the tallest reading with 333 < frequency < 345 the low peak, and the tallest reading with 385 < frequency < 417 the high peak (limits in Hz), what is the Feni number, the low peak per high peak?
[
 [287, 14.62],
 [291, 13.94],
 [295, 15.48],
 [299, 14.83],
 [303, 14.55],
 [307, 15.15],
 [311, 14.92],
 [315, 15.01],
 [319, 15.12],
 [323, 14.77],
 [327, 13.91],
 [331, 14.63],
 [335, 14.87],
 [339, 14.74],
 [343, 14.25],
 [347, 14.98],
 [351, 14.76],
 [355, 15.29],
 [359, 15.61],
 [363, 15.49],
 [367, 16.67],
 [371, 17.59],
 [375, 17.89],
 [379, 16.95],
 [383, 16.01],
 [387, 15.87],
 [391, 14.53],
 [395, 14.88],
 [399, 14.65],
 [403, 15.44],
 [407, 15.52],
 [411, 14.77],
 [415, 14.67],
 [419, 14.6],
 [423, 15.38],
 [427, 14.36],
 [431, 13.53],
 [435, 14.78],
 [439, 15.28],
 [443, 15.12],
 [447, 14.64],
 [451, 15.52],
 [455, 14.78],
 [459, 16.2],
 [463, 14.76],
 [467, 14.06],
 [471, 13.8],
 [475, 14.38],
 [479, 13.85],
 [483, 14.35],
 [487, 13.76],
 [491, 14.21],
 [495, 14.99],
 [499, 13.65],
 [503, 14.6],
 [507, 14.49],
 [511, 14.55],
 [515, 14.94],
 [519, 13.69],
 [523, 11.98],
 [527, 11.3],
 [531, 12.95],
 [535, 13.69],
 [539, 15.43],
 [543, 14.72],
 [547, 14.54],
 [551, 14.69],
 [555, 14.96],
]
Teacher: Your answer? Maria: 0.94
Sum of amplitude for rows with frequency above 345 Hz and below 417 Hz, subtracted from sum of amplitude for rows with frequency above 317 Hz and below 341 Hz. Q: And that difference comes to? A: -194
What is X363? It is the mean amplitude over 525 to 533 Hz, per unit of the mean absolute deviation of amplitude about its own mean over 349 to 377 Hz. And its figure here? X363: 12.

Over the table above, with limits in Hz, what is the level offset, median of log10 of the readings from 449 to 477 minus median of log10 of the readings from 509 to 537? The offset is 0.033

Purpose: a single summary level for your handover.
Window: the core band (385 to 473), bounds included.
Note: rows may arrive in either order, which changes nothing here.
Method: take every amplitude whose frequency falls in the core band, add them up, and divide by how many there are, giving 14.9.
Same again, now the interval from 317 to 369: 15.0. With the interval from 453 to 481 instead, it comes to 14.5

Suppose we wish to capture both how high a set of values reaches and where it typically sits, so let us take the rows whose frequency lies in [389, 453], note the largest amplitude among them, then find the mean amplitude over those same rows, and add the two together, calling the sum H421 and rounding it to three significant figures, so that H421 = 30.4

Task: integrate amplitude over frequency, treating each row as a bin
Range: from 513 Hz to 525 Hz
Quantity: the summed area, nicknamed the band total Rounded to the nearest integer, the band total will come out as 162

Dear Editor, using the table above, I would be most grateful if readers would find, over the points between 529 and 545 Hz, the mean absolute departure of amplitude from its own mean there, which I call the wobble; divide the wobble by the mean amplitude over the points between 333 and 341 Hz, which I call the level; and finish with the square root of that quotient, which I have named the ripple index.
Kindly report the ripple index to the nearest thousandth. 0.243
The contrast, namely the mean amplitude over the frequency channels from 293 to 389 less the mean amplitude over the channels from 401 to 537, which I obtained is 1.0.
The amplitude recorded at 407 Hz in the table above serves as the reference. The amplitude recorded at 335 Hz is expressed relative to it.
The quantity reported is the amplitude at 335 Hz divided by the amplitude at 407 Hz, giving 0.96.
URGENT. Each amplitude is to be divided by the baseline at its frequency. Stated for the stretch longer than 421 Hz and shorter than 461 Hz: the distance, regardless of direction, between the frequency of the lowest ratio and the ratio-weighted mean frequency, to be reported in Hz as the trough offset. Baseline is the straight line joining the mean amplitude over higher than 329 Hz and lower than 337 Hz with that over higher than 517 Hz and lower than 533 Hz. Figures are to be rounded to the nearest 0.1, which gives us 10.4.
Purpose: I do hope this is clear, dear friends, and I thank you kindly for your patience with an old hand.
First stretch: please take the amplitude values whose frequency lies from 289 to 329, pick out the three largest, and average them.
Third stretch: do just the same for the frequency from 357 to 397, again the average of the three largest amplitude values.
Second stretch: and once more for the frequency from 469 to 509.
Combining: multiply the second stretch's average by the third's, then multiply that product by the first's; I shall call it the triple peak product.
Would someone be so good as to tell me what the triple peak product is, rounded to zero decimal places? 3916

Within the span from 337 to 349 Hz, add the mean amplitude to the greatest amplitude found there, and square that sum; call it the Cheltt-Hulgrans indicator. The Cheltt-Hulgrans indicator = 878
